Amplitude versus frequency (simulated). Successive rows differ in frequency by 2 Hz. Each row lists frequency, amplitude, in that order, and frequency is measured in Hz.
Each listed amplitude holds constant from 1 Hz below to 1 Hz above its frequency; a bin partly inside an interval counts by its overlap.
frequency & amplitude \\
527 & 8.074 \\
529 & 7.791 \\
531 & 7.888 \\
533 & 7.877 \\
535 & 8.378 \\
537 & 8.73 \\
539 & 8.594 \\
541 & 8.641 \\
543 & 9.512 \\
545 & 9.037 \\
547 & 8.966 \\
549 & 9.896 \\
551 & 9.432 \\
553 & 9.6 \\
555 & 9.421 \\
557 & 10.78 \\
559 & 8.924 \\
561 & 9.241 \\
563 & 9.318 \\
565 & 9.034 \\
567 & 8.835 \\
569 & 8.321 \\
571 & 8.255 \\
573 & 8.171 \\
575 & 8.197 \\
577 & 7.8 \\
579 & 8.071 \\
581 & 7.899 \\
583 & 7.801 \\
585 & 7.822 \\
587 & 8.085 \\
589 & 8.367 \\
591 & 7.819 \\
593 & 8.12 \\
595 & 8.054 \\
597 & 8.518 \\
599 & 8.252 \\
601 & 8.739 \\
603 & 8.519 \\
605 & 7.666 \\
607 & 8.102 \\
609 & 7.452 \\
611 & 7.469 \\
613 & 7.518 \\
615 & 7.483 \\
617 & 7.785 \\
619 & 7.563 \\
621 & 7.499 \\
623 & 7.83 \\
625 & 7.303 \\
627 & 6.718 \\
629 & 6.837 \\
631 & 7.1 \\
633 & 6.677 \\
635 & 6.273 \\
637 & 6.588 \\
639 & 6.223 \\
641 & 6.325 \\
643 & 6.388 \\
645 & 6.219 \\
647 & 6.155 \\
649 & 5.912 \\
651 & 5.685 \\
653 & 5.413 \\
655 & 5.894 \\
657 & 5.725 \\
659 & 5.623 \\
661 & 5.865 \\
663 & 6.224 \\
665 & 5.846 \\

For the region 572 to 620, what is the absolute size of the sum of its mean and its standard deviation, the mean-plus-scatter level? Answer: 8.3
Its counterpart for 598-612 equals 8.5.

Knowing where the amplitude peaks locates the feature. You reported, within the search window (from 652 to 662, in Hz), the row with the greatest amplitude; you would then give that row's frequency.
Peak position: 655 Hz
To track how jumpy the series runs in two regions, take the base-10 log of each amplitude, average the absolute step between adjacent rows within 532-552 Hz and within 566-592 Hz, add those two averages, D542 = 0.0327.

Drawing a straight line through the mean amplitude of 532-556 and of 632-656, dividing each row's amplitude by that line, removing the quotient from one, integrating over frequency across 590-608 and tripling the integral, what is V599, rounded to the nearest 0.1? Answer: -5.6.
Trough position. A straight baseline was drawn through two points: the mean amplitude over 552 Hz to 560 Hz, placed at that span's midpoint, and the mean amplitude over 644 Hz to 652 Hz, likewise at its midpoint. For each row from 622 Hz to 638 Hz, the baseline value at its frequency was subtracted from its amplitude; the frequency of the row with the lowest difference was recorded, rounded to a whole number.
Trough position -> 635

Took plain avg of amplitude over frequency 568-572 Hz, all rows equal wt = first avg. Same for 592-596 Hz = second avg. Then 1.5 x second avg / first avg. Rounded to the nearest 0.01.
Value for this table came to 1.46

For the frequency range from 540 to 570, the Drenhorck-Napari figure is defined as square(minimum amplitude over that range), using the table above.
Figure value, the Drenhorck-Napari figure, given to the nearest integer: 69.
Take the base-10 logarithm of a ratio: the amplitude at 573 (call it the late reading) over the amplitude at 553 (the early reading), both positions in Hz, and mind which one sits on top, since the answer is -0.07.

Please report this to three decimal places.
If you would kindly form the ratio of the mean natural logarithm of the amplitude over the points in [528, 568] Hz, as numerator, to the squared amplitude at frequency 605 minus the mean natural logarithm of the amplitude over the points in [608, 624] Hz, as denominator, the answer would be 0.039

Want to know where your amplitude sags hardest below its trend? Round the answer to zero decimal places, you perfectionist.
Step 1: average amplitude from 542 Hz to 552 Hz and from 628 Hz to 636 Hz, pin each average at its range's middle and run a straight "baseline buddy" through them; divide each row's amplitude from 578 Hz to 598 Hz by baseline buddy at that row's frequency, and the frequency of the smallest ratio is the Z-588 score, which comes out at 583 Hz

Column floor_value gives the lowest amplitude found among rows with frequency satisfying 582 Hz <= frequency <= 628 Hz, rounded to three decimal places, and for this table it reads 6.718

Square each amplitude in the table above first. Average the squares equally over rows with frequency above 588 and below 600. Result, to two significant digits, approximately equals 67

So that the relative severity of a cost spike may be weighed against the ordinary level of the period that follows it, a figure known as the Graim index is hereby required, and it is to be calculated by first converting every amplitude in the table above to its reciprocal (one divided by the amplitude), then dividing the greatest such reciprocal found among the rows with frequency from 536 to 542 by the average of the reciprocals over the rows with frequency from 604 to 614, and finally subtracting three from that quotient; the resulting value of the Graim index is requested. -2.11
